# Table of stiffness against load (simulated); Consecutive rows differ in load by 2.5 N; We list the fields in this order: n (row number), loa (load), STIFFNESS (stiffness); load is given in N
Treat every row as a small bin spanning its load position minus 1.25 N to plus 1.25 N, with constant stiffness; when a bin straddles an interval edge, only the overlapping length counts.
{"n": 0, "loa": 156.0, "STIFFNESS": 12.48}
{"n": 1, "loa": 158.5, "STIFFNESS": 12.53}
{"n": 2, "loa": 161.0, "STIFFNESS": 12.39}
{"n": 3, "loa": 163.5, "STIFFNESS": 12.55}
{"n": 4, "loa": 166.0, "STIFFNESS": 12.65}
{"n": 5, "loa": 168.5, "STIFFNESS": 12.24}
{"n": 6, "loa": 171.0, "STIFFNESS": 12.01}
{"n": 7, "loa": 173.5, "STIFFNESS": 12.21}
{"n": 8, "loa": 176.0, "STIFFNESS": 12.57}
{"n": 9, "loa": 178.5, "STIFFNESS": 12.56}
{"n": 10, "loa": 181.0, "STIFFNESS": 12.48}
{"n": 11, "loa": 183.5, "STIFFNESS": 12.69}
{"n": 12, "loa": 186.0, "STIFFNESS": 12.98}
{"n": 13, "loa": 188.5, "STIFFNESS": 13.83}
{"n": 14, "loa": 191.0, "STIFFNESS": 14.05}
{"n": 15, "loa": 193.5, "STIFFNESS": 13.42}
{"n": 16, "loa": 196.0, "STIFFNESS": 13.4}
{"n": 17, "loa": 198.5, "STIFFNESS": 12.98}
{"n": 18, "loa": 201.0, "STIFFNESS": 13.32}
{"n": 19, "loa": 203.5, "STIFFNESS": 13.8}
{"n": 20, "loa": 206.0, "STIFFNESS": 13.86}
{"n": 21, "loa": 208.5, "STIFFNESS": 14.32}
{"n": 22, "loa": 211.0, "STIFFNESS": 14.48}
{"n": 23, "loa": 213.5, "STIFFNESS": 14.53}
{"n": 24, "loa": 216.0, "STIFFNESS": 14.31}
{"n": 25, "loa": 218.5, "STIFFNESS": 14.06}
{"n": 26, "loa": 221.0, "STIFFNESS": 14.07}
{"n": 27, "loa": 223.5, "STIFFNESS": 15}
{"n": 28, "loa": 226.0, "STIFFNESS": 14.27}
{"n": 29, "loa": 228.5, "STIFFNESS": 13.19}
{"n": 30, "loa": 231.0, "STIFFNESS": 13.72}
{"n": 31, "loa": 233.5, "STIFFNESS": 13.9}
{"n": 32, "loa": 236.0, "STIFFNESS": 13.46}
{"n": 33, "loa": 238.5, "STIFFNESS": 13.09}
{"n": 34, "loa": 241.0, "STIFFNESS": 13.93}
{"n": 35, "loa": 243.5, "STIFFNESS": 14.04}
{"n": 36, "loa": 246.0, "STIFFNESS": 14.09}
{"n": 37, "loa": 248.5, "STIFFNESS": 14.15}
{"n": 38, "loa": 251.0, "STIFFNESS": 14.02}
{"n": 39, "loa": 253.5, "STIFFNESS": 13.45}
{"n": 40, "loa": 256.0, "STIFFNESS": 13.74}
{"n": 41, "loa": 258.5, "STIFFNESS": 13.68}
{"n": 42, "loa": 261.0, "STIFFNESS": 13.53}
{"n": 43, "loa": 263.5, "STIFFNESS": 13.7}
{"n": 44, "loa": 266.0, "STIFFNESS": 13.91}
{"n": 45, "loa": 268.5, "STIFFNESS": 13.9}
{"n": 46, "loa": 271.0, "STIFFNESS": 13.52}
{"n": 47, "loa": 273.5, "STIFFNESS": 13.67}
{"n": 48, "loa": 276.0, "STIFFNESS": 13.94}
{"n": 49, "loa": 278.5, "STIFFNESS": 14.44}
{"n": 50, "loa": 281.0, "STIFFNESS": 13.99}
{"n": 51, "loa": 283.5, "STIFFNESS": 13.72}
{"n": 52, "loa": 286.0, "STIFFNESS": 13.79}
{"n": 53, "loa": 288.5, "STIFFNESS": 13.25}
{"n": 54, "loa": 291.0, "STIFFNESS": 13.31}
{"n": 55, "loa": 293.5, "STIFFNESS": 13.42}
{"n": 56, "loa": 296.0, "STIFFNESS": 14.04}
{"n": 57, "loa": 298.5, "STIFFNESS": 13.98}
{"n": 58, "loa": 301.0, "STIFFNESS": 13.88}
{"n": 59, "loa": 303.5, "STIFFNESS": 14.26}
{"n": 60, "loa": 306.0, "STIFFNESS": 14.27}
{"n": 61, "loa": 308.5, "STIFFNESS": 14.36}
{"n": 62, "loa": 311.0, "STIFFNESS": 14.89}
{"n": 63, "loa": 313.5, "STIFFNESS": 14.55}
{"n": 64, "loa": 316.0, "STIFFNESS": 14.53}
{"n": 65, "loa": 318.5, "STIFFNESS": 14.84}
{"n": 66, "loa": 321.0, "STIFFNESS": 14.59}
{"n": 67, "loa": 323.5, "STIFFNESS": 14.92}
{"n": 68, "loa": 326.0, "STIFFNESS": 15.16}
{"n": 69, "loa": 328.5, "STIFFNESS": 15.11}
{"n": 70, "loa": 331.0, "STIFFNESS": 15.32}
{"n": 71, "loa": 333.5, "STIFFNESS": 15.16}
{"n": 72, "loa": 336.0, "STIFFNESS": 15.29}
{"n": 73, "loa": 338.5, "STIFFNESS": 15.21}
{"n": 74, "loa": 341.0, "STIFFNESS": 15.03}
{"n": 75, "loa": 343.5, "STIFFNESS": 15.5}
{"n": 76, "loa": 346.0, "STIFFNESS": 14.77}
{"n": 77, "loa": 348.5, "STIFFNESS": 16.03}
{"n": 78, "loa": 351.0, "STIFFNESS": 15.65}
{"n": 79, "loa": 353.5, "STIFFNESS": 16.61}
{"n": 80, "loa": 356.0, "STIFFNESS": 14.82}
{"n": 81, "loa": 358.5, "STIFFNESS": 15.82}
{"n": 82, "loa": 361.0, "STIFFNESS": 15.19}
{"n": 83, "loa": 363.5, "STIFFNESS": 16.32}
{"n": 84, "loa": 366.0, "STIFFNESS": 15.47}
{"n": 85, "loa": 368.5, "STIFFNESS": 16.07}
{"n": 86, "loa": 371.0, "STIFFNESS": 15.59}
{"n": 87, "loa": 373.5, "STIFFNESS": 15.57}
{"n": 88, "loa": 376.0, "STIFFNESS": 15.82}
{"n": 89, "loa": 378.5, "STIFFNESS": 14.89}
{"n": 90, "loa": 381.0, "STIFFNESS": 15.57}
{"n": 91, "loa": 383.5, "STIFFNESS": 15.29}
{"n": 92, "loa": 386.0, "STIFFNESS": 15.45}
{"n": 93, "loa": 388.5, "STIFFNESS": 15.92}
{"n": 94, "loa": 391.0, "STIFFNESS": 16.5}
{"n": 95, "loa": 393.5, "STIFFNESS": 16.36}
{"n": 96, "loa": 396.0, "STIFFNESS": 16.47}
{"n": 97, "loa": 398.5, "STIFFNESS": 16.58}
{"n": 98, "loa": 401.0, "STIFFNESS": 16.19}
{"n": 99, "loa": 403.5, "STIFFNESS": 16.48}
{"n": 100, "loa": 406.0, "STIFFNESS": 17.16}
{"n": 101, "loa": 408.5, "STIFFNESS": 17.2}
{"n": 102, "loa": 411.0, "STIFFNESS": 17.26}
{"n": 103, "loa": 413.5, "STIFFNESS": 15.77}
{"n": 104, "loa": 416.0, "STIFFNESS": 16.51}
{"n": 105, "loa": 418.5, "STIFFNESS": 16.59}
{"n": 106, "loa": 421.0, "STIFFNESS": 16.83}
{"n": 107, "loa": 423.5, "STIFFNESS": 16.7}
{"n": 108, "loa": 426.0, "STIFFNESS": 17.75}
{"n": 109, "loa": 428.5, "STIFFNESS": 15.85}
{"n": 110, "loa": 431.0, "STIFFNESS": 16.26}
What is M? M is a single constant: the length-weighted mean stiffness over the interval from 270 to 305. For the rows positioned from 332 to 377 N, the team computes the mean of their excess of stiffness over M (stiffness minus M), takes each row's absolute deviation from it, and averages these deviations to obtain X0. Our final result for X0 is 0.39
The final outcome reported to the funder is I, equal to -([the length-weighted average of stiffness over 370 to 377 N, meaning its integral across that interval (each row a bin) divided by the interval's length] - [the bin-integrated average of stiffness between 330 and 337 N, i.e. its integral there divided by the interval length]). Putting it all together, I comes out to -0.4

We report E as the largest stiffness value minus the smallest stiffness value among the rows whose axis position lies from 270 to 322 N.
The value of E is 1.6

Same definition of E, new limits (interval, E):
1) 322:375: 1.8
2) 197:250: 2.0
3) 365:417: 2.4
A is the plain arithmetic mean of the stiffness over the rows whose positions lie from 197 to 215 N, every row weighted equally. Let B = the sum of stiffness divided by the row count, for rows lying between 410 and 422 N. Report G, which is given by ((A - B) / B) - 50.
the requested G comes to -50.16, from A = 13.9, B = 16.6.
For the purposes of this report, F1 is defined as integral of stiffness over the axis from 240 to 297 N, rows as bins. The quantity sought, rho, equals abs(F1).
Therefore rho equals 786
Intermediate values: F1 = 786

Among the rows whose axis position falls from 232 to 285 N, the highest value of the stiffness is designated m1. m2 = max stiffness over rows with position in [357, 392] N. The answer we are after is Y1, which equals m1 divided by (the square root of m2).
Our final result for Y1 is 3.55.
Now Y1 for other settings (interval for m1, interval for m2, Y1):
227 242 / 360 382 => 3.45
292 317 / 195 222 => 3.91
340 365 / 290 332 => 4.24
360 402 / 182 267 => 4.28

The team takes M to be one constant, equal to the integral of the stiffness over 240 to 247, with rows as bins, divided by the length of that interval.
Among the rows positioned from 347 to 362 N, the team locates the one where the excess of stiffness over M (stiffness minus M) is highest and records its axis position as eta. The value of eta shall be 353.5 N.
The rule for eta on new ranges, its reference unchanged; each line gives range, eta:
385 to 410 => 408.5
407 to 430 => 426.0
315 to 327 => 326.0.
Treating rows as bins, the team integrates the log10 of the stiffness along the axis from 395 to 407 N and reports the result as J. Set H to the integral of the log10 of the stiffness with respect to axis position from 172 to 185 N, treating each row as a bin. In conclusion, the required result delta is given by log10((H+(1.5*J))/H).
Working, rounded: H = 14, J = 14.6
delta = 0.40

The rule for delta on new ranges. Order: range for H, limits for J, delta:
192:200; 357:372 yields 0.60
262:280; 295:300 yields 0.15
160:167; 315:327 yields 0.57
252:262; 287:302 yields 0.51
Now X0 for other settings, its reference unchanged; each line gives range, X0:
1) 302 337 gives 0.32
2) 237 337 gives 0.48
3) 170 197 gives 0.55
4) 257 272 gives 0.13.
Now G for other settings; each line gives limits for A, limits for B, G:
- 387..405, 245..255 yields -49.83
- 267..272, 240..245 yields -50.02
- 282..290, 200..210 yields -50.02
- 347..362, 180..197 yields -49.82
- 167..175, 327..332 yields -50.20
